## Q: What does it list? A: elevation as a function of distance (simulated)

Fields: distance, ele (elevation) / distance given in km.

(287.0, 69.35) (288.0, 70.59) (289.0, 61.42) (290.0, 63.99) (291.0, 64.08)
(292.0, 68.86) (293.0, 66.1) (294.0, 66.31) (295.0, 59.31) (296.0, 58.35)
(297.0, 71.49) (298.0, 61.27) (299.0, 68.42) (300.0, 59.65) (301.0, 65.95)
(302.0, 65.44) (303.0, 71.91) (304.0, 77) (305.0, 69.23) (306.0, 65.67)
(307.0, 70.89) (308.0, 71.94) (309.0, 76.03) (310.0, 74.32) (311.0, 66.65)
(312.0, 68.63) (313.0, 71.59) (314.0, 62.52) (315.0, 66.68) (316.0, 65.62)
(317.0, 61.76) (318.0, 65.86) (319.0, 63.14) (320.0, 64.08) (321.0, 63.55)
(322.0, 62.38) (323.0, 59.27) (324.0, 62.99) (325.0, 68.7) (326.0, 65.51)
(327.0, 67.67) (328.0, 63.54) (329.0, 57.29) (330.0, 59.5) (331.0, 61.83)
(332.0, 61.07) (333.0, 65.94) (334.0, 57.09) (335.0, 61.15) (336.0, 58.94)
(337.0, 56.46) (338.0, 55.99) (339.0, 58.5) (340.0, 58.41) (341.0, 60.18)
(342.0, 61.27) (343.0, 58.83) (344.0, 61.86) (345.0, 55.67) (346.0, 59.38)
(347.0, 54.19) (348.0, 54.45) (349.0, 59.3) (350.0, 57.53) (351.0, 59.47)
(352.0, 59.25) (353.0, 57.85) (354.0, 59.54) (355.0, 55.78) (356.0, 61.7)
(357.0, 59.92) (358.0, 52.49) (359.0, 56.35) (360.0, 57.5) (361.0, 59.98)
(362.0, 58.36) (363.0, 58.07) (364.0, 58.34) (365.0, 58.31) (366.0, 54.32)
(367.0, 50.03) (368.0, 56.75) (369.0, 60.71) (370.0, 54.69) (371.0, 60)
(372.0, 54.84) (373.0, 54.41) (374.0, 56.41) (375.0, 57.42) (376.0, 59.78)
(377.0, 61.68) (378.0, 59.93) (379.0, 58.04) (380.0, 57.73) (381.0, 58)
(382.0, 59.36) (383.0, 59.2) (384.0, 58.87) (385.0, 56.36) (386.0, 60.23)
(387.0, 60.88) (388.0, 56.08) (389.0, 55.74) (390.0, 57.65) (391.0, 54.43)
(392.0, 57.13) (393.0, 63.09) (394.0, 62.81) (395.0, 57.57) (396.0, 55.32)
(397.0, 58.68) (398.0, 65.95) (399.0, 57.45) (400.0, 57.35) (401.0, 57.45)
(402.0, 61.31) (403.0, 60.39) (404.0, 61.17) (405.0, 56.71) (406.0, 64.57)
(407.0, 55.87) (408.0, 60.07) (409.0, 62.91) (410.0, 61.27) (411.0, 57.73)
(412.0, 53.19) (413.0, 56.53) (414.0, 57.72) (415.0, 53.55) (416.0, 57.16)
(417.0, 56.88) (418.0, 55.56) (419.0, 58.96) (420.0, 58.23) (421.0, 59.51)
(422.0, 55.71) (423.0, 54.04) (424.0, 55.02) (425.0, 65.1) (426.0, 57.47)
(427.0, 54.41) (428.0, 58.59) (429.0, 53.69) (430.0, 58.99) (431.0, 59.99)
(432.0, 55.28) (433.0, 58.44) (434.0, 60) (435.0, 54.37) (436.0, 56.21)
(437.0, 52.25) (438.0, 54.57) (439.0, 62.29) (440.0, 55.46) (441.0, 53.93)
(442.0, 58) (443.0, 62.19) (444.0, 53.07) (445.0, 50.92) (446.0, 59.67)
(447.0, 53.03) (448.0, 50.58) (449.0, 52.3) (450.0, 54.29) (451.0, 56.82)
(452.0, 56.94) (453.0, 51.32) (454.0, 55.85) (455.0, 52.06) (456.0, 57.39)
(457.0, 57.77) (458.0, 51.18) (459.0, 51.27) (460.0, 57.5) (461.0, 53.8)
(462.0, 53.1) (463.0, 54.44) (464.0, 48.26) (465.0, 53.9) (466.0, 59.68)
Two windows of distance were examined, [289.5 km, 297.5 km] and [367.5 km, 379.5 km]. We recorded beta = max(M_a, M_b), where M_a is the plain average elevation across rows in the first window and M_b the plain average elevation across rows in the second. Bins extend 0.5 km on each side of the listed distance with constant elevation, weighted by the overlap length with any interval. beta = 64.8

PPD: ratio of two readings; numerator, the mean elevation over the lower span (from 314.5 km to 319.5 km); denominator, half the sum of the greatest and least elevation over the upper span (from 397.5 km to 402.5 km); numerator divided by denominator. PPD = 1.05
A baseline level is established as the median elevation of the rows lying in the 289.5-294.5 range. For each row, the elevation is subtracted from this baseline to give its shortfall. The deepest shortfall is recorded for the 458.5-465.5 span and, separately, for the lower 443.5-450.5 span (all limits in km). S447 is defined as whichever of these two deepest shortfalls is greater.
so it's 18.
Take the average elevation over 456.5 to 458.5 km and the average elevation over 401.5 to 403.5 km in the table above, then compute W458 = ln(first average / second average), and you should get -0.11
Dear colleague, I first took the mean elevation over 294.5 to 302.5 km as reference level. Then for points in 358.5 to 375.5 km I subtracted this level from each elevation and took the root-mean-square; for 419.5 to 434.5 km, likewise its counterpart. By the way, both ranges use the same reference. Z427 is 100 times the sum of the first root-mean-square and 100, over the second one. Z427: 1585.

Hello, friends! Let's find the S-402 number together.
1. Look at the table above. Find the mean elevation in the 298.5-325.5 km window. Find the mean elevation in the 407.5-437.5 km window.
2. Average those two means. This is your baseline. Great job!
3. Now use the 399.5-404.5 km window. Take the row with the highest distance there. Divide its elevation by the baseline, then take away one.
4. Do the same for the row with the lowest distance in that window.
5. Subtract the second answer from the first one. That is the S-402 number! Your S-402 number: 0.061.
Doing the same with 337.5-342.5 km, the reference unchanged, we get 0.085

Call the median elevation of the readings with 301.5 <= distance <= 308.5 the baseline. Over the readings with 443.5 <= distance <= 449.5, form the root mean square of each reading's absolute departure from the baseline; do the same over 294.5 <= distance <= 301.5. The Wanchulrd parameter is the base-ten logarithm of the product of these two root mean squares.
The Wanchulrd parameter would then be 2.20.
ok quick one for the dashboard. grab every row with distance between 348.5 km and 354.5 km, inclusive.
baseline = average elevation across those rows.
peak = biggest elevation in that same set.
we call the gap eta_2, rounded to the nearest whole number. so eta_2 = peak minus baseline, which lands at 1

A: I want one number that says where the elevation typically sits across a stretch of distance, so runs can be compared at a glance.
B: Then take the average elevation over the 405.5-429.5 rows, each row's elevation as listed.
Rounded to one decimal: 57.7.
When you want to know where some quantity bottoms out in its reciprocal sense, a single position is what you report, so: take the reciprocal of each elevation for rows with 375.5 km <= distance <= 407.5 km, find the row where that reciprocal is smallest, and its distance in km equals 398.0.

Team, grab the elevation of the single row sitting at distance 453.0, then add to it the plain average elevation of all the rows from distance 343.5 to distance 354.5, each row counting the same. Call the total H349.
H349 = 109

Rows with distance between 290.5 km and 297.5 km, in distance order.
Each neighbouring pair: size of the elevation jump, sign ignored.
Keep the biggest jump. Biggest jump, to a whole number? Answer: 13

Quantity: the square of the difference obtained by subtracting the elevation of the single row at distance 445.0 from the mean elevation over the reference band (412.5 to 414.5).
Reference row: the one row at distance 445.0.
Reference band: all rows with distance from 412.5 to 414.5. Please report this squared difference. 39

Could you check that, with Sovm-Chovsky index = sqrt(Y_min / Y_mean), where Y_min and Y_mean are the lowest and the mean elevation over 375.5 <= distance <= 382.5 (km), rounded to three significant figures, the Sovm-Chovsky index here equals 0.987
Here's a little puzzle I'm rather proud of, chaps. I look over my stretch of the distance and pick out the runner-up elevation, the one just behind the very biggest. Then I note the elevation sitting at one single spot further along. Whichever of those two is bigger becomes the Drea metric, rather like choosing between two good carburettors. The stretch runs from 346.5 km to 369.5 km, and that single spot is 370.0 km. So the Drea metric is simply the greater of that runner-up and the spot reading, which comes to 60.7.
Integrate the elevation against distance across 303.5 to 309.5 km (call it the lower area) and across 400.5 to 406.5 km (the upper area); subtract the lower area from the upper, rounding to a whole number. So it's -69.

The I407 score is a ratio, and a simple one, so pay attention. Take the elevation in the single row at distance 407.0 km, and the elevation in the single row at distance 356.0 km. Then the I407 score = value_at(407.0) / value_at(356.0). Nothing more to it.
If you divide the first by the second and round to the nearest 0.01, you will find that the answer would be 0.91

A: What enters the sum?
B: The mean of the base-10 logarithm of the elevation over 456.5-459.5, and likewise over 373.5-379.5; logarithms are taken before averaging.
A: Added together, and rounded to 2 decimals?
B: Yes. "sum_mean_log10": 3.50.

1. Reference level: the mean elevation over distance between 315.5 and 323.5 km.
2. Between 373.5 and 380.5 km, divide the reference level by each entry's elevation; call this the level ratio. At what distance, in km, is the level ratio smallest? 377.0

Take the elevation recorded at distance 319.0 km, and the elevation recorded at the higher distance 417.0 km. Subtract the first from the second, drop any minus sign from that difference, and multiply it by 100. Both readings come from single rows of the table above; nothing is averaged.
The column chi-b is 626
